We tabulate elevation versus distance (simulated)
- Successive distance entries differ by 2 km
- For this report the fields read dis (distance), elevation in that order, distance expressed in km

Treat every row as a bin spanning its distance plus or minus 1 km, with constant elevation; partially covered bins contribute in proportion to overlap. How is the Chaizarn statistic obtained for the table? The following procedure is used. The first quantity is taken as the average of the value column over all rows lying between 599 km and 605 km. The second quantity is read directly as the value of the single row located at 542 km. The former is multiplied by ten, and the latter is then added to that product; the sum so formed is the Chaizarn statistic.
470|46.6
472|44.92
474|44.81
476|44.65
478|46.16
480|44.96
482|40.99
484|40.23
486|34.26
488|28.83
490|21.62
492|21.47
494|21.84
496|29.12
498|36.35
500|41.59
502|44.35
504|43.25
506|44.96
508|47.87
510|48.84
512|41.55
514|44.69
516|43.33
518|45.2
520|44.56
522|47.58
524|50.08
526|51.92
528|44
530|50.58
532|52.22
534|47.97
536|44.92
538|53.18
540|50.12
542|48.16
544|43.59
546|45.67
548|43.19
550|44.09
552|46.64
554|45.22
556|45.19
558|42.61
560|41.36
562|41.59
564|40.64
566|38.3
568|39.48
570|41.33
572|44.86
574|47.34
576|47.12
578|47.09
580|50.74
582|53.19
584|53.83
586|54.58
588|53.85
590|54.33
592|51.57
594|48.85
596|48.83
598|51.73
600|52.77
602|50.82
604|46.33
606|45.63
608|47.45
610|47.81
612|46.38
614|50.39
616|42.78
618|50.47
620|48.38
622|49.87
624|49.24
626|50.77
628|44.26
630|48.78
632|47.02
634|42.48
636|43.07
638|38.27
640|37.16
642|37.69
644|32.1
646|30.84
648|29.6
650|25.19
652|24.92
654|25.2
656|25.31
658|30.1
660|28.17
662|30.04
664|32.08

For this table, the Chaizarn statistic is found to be 548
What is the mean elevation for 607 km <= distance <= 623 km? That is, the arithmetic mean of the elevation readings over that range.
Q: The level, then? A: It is 48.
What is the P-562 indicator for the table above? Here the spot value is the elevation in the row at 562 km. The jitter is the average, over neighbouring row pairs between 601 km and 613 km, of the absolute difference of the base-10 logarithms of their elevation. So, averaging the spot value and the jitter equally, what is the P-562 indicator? 20.8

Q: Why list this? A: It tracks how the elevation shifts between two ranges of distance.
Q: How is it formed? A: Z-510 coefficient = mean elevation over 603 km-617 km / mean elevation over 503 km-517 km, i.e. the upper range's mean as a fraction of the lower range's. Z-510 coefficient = 1.04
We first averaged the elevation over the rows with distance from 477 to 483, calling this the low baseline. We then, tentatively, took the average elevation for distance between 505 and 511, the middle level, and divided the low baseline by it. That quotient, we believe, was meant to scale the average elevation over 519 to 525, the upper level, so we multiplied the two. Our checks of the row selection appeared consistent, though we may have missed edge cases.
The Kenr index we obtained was 44.2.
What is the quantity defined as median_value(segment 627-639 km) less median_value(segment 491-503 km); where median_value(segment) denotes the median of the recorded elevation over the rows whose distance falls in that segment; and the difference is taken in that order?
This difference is 11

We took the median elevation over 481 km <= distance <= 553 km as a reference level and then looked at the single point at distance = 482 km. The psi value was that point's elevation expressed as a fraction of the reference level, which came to 0.92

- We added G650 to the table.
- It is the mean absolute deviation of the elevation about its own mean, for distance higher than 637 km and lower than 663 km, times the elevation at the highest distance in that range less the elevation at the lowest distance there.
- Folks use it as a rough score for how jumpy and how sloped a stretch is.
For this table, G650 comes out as -31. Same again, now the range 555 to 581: 17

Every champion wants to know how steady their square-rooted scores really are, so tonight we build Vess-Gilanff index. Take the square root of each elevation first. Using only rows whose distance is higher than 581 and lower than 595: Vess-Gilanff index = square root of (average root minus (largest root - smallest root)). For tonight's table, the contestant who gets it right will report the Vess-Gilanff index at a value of 2.62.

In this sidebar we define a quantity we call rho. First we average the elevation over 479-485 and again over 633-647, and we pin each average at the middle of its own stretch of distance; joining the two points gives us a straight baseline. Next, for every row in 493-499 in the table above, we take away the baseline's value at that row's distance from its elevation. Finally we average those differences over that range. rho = -12.5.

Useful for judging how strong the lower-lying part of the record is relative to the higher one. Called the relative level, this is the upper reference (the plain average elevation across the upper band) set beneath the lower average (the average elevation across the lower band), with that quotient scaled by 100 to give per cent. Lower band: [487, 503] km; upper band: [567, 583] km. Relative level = 66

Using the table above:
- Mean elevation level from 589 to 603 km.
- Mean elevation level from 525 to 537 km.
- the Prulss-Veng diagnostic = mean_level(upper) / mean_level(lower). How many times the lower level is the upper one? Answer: 1.05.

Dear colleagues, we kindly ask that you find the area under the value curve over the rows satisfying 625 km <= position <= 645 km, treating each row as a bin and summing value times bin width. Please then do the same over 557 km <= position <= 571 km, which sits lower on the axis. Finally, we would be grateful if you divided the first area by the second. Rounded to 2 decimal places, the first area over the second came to 1.48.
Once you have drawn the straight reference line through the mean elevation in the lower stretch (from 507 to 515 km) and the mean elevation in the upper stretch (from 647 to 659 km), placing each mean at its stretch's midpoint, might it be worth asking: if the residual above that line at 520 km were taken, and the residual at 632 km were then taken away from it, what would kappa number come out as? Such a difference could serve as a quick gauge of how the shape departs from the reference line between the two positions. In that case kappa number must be -17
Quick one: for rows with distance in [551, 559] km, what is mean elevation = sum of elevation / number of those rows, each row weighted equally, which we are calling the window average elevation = 45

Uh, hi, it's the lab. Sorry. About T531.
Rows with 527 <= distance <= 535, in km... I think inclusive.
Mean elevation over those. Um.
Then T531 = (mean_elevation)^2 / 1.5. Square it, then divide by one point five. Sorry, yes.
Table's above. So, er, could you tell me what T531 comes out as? 1581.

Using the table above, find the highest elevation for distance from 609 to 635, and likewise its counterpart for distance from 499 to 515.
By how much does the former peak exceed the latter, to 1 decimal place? 1.9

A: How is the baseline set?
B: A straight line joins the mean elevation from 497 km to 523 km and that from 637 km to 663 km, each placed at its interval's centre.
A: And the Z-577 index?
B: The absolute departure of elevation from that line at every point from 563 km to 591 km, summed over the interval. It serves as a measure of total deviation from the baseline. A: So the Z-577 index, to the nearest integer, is 142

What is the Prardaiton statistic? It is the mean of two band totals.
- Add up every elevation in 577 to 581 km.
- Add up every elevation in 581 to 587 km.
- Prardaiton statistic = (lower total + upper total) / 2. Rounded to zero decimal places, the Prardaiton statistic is 130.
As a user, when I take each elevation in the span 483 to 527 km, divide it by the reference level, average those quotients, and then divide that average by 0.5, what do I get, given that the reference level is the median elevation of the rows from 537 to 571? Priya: 1.82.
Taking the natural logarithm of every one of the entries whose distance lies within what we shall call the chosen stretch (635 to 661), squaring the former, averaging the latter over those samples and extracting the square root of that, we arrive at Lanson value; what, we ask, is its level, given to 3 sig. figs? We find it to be 3.43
